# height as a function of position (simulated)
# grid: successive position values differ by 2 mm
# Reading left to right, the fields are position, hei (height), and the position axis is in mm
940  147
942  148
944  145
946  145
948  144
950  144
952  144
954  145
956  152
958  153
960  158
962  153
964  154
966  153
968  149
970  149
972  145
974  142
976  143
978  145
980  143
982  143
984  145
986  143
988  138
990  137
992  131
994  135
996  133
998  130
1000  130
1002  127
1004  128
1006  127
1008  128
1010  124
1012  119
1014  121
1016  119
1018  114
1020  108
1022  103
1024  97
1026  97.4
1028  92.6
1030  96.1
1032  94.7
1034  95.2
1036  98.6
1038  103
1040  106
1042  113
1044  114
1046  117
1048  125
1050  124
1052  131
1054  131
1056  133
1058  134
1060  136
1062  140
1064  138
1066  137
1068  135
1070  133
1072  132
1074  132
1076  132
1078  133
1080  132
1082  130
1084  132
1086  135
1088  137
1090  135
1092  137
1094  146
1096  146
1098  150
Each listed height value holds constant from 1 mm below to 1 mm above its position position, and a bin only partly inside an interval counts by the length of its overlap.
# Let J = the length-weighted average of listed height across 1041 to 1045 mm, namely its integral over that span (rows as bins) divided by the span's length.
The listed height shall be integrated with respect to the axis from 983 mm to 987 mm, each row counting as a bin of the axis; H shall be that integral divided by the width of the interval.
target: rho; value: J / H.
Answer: 0.79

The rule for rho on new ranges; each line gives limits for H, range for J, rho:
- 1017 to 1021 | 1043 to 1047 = 1.04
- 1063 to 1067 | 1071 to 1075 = 0.96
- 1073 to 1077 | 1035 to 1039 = 0.76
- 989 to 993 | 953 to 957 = 1.11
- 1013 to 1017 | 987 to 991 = 1.15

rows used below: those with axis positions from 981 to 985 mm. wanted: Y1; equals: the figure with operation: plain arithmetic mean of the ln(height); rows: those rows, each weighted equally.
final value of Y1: 4.97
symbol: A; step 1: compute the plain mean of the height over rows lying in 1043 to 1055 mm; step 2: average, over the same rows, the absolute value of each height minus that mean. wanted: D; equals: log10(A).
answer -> 0.74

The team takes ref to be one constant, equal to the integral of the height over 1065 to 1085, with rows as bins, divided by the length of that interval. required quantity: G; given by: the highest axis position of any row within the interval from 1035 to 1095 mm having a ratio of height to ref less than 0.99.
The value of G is 1082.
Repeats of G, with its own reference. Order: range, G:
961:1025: 1024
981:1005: 1004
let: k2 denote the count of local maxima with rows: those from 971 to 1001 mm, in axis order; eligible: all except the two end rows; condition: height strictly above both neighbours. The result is 3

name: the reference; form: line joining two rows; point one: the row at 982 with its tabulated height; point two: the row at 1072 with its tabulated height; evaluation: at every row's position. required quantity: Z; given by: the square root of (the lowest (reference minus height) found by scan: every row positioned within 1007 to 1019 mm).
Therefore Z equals 3.4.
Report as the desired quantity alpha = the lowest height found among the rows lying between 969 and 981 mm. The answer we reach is 142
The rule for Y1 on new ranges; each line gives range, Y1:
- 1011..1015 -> 4.79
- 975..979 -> 4.97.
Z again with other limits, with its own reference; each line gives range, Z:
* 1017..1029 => 5.0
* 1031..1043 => 4.8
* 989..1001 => 2.2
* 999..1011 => 3.3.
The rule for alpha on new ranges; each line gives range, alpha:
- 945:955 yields 144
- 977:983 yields 143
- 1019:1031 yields 92.6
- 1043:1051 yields 114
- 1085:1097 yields 135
